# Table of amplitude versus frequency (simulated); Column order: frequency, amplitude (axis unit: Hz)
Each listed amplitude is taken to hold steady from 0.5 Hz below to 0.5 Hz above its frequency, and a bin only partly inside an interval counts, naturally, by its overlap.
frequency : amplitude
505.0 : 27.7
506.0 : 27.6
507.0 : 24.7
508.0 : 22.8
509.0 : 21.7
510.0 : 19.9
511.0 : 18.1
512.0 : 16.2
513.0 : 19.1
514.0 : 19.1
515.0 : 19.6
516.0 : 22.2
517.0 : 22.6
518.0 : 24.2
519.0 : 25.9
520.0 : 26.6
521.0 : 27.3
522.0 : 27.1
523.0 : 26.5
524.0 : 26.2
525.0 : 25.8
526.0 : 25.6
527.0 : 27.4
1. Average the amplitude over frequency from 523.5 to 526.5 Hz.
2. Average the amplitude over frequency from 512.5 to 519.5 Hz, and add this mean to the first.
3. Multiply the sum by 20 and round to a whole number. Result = 954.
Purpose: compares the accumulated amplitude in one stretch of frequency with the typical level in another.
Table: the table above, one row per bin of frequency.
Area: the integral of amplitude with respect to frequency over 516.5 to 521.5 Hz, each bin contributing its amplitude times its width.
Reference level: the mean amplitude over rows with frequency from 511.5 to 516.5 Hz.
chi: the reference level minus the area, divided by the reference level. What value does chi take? -5.58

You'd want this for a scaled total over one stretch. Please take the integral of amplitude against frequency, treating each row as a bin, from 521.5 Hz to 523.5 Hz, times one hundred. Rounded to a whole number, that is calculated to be 5360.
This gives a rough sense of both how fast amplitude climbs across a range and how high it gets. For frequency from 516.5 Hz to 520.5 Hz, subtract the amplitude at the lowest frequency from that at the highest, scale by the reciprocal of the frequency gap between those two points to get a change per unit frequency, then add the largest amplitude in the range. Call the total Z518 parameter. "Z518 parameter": 27.9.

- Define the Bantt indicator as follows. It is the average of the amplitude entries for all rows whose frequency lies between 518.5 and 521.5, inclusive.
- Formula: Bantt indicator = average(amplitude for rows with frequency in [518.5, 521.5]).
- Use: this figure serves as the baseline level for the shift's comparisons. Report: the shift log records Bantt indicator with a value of 26.6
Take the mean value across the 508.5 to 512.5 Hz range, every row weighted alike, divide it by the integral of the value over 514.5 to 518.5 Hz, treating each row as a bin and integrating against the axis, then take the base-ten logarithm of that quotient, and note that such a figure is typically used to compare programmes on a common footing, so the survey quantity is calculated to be -0.67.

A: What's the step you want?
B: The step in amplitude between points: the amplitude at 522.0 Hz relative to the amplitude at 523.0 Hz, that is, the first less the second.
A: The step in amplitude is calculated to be 1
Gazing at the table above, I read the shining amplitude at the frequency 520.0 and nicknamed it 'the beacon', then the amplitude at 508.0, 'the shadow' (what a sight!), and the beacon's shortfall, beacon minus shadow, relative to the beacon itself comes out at 0.14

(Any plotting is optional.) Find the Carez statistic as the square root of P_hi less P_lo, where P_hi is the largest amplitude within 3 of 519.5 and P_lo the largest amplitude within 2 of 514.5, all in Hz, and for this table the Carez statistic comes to 2.26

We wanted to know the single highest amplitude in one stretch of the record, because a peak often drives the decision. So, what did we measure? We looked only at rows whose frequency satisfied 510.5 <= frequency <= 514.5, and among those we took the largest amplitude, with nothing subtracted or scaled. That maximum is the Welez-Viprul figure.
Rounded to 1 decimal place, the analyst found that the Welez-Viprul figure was 19.1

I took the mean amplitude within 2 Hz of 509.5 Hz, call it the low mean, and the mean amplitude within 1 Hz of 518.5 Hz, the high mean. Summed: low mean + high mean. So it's 45.7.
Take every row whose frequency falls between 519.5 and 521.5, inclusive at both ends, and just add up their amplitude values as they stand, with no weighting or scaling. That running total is 54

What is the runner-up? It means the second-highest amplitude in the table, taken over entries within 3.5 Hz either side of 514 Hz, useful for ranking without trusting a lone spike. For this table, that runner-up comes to 22.2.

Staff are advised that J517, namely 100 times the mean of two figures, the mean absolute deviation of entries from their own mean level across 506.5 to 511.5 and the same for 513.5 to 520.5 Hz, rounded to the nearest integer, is 212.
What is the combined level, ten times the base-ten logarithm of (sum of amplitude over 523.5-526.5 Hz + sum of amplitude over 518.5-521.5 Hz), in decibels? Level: 22.0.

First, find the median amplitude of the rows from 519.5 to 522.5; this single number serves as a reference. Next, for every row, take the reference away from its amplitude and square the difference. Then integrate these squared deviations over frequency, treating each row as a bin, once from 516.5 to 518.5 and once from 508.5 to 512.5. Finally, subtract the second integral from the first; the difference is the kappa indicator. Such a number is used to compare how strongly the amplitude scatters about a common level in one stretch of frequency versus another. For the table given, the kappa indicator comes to -252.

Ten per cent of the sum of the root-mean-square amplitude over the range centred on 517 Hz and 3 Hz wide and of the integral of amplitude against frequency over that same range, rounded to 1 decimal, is 9.2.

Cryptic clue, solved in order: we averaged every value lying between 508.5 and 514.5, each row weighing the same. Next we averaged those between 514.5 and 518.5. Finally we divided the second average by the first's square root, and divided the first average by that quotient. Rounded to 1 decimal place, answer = 3.7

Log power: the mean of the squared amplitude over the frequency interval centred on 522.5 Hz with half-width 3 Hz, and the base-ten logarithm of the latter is 2.85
